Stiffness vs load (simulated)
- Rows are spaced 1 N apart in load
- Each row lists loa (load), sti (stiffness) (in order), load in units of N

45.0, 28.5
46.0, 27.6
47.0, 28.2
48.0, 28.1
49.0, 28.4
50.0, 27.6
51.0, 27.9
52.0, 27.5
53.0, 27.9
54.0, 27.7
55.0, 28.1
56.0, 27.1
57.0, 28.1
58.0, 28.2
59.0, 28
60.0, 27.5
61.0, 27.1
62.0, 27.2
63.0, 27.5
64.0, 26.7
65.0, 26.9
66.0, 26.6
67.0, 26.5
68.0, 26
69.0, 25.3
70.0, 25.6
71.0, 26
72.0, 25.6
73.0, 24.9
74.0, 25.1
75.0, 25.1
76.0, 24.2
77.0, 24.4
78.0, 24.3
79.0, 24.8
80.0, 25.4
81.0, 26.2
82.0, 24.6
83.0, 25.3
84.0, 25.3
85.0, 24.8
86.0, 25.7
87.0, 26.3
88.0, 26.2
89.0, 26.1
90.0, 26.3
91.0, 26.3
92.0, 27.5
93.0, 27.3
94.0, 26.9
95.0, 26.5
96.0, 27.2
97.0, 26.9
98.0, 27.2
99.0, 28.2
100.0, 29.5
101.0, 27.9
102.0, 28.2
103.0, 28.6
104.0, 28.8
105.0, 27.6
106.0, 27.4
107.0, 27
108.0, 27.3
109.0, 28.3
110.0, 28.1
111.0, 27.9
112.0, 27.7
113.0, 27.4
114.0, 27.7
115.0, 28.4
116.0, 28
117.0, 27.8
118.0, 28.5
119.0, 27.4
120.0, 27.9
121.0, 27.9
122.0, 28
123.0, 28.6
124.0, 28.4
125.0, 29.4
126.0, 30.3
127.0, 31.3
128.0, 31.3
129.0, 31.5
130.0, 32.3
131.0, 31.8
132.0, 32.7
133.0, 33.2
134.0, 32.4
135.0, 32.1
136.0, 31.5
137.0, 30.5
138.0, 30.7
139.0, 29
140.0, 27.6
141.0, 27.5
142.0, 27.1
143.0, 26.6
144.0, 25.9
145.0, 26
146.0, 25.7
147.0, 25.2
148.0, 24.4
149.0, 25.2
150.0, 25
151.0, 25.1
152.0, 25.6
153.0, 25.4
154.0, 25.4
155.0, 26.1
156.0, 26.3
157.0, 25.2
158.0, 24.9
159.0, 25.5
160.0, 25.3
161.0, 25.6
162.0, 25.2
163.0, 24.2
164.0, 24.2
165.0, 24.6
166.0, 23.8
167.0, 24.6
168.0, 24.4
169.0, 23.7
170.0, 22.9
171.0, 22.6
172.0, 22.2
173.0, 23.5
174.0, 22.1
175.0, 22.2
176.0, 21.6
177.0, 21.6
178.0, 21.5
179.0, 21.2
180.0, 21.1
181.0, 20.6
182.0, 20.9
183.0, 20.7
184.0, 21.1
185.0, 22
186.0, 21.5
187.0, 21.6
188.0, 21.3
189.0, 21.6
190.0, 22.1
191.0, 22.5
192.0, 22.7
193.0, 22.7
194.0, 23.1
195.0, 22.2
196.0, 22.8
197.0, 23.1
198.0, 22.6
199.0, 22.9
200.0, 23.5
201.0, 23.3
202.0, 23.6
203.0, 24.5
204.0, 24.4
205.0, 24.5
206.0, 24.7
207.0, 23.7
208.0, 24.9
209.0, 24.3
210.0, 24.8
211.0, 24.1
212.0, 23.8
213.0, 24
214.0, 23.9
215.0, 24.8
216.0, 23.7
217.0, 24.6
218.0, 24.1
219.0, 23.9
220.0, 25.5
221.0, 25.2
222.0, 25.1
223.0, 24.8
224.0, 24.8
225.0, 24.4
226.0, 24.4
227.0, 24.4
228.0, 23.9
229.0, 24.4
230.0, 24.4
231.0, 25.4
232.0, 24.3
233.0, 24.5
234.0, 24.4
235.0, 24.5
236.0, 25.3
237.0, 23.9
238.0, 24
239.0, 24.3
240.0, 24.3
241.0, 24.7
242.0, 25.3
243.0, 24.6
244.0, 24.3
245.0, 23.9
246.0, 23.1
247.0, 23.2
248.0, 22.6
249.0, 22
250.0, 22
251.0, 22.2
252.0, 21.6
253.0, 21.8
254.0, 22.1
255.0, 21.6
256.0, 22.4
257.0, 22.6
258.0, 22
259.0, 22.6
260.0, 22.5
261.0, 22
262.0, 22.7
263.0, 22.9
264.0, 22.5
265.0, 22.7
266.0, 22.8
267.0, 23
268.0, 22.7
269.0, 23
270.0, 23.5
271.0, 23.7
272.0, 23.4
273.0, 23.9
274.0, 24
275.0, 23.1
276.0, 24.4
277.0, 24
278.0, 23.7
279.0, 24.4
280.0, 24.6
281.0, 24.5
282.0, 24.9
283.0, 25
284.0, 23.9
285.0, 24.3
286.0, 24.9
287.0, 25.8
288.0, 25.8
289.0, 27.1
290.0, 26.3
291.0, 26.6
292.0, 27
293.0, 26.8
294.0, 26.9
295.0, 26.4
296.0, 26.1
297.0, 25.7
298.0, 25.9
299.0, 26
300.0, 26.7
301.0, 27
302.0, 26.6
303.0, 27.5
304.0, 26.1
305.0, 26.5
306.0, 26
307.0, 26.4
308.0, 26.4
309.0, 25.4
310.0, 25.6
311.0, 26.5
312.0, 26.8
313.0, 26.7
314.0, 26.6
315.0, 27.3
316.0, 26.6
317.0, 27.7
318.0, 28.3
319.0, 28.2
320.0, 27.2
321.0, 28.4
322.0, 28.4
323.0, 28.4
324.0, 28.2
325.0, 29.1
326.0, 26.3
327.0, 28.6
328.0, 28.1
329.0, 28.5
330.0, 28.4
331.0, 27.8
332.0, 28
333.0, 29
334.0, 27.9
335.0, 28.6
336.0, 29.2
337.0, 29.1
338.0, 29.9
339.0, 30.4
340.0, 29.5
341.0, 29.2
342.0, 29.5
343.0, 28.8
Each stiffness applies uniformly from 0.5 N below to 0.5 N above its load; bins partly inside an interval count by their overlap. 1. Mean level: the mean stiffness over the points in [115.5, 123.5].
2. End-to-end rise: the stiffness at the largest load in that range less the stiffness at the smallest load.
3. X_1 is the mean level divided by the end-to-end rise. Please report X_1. 47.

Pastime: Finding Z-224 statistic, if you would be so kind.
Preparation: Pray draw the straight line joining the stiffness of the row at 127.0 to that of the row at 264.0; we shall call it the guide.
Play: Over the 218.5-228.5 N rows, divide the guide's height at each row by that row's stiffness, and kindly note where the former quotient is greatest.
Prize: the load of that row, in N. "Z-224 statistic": 219.0 N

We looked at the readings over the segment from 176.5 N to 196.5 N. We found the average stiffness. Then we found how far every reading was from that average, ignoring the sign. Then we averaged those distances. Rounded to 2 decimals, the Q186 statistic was 0.62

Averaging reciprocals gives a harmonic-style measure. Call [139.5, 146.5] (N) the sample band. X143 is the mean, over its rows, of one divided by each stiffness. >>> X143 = 0.0376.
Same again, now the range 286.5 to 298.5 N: 0.0379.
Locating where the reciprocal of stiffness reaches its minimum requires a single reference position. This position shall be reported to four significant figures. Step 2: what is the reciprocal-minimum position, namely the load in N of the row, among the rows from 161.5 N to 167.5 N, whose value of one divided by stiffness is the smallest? 162.0 N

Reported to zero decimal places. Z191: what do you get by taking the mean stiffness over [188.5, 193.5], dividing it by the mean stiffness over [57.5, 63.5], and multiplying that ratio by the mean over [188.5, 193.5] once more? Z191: 18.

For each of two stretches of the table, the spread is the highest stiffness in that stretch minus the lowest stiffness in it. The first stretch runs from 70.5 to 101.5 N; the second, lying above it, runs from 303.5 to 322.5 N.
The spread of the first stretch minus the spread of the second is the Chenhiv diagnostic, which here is 2.3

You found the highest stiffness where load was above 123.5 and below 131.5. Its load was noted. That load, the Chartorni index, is 130.0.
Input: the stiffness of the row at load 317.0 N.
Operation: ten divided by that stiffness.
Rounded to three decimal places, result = 0.361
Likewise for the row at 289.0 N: 0.369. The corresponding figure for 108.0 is 0.366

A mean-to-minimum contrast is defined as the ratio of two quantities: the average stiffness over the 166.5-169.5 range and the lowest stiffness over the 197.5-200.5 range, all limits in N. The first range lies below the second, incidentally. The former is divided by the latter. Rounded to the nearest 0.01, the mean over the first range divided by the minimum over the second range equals 1.07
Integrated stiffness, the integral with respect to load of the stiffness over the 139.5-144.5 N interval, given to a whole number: 135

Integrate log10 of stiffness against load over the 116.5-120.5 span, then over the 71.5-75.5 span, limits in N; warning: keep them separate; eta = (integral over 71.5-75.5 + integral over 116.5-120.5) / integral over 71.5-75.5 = 2.03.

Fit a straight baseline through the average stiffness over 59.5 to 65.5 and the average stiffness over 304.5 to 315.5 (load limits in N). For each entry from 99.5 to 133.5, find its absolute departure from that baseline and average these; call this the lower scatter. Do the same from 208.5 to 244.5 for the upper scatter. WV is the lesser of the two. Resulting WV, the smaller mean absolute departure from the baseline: 1.96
